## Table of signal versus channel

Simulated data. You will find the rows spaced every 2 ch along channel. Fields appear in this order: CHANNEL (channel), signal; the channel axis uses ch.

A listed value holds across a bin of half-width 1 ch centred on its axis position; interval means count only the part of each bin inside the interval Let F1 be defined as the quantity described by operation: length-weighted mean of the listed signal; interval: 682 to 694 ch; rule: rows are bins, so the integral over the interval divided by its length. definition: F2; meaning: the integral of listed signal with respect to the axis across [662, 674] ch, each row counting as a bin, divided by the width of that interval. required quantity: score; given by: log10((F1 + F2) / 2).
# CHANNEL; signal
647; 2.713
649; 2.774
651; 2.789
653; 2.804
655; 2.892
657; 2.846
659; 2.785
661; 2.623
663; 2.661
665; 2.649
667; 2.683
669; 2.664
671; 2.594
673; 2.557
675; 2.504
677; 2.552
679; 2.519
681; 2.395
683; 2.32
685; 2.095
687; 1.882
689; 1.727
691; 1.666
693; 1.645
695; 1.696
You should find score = 0.35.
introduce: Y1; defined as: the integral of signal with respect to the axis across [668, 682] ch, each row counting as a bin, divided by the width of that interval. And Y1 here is 2.5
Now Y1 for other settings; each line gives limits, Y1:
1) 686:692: 1.8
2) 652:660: 2.8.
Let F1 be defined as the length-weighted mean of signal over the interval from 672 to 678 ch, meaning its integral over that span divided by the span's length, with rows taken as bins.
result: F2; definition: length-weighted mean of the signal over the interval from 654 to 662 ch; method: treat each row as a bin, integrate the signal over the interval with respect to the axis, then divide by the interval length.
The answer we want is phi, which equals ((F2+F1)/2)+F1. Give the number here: 5.20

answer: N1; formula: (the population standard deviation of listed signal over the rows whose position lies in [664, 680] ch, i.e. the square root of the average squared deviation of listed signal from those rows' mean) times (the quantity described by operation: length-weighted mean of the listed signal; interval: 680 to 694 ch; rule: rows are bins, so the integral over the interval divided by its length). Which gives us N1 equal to 0.13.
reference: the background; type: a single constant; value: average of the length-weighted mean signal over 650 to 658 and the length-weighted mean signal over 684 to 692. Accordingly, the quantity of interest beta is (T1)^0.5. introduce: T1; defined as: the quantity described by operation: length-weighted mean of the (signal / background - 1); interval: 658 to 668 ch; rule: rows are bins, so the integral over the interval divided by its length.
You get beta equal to 0.38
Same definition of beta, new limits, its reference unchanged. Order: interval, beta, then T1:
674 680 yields 0.28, 0.08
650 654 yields 0.44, 0.20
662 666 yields 0.37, 0.14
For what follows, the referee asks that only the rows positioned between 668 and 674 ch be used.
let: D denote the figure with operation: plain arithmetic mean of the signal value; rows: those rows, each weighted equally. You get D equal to 2.6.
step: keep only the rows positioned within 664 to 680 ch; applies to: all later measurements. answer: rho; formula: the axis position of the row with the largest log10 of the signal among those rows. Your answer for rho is 667 ch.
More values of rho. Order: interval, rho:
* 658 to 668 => 659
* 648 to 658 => 655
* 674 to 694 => 677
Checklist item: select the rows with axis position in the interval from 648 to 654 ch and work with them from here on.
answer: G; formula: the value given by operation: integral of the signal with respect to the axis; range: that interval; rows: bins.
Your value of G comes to 17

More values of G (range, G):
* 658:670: 32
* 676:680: 10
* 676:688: 28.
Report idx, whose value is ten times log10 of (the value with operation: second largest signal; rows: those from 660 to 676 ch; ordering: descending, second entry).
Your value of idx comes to 4.3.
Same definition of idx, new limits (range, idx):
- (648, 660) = 4.5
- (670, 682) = 4.1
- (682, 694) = 3.2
